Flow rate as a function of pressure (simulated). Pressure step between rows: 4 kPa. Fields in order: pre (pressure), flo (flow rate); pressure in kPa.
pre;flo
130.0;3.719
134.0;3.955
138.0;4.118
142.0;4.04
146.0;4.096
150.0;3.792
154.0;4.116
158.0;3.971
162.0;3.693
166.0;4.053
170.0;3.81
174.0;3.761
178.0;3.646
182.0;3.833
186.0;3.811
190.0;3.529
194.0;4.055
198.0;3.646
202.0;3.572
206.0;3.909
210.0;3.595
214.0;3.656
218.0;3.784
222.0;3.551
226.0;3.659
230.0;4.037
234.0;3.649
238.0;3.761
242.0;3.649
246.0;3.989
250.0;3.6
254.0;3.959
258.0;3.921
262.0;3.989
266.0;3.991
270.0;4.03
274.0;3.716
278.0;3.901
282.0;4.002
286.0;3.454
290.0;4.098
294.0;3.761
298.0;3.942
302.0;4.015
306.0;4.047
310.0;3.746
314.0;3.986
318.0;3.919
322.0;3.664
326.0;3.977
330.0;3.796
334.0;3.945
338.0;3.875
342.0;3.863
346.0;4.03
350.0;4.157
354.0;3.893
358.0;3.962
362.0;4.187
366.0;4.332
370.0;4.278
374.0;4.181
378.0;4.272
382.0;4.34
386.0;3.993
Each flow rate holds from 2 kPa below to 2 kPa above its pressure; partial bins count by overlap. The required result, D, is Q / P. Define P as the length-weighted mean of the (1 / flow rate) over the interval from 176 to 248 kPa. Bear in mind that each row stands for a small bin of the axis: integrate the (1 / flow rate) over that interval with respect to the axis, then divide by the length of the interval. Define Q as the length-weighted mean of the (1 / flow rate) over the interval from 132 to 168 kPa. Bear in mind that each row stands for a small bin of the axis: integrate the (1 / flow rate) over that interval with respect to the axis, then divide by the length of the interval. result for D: 0.94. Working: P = 0.268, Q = 0.251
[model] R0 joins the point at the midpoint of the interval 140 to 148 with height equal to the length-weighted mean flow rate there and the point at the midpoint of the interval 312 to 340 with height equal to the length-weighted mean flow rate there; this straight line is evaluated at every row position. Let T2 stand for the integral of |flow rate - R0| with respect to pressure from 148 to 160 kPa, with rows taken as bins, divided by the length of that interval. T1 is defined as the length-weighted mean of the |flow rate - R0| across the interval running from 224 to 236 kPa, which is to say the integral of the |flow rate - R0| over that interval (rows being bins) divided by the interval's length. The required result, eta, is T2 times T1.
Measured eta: 0.032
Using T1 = 0.24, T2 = 0.14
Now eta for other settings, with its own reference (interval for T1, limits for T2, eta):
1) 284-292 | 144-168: 0.043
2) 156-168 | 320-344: 0.012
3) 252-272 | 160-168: 0.008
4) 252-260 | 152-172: 0.002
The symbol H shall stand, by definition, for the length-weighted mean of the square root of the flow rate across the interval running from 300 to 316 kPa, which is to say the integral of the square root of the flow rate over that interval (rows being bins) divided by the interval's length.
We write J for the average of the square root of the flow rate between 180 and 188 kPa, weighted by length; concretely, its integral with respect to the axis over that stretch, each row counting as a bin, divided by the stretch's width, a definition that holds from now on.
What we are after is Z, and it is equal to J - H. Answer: -0.032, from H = 1.99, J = 1.95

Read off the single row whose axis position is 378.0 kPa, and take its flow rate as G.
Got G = 4.272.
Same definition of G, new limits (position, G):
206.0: 3.909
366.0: 4.332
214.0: 3.656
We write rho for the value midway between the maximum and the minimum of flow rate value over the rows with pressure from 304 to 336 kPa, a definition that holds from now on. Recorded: 3.86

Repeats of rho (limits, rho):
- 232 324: 3.78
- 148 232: 3.82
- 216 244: 3.79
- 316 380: 4.00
